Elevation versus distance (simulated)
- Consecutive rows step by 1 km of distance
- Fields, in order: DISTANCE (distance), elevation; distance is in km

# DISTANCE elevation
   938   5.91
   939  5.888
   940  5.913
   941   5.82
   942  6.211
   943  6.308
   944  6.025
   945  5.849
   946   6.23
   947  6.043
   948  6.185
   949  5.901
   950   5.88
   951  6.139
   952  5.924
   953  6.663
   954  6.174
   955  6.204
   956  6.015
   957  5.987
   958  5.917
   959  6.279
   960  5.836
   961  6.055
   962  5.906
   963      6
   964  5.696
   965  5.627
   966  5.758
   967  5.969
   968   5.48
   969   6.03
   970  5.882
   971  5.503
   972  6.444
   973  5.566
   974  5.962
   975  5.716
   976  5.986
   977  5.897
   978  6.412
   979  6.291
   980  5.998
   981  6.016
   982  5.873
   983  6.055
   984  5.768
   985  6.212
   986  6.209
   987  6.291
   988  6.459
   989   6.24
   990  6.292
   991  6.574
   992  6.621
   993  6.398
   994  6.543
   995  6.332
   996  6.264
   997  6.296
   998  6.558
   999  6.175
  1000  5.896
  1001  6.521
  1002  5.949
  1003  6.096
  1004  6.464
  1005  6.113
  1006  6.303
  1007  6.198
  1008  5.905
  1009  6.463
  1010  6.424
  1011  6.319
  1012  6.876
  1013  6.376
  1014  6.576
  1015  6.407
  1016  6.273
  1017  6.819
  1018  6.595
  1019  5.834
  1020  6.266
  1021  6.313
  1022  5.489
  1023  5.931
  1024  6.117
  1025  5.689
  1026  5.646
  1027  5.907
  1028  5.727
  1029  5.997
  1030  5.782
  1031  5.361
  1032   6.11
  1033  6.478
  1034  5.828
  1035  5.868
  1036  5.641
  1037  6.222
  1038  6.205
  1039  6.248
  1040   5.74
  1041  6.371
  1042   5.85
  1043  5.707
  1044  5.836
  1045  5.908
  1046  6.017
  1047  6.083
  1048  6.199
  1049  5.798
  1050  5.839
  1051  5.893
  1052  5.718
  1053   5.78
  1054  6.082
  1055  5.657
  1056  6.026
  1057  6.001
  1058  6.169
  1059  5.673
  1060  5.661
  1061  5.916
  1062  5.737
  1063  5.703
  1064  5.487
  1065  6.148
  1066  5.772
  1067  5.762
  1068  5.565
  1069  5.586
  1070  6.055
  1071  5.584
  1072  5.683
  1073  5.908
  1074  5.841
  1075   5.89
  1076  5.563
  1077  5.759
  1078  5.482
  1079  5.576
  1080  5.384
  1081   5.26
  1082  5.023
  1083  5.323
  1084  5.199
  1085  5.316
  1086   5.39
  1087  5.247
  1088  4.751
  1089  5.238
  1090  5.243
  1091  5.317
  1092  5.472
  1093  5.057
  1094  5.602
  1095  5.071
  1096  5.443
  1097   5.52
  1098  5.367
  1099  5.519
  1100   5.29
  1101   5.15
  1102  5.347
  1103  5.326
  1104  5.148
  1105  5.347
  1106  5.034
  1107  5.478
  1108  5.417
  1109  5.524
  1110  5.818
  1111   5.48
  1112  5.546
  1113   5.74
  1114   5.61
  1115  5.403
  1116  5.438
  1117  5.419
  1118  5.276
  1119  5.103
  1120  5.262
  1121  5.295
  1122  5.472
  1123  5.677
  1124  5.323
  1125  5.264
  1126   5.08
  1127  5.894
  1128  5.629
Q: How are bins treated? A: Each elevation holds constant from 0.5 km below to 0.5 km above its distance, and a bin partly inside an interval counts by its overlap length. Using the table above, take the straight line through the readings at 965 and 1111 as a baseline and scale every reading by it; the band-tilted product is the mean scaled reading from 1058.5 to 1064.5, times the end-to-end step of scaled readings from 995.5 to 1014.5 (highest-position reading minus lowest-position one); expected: 0.06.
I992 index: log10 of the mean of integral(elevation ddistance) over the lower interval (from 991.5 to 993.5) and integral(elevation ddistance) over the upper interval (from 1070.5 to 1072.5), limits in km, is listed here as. 1.08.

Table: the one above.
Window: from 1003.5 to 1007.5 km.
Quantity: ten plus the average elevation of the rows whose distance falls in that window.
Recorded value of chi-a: 16.3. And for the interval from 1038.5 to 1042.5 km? 16.1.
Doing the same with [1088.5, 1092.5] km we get 15.3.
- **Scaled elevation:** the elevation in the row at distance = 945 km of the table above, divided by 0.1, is 58.5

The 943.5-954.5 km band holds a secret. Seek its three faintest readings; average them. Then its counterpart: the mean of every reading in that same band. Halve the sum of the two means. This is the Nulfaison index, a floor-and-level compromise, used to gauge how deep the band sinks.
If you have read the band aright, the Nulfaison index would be 6.0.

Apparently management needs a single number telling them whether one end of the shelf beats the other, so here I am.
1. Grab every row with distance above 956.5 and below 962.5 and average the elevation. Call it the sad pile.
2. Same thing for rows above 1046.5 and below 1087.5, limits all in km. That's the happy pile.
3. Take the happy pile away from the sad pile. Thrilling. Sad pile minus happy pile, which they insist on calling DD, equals 0.3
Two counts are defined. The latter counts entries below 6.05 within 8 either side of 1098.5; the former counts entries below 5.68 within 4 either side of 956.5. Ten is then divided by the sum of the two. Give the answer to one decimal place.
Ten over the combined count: 0.6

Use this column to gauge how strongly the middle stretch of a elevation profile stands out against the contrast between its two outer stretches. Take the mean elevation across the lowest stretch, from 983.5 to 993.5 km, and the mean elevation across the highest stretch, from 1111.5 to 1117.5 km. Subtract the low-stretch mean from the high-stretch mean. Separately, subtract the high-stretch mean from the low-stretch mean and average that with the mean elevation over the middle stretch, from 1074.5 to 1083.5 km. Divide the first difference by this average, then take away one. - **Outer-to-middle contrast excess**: -1.25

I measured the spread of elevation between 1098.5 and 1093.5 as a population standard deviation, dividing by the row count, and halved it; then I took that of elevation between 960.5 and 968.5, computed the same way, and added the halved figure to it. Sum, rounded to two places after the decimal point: 0.28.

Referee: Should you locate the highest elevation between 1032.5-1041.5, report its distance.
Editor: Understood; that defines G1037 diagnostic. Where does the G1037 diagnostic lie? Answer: 1033 km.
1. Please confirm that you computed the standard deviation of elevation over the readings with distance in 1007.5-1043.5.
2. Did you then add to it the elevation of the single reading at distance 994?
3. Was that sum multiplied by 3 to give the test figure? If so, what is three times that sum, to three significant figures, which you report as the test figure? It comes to 20.7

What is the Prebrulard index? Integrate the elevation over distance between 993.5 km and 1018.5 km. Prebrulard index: 158.7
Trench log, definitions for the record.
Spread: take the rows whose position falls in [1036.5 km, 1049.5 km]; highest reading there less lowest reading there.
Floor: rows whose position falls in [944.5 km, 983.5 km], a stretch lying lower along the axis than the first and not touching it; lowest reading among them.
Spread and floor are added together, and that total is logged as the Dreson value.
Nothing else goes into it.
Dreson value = 6.14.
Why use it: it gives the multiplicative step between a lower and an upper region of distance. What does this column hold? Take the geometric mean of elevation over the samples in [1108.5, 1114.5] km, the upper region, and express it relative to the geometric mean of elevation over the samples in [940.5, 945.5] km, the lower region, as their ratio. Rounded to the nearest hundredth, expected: 0.93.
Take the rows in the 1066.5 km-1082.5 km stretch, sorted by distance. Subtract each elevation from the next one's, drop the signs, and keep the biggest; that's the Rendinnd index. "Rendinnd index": 0.47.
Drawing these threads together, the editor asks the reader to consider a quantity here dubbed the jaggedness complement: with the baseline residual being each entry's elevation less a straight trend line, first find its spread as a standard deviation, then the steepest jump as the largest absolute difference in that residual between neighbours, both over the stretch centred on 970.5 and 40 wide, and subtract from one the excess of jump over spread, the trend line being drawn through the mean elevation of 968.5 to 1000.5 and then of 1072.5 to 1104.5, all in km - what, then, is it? 0.34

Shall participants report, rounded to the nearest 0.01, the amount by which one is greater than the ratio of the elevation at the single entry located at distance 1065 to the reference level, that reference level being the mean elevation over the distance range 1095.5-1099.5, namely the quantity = -0.13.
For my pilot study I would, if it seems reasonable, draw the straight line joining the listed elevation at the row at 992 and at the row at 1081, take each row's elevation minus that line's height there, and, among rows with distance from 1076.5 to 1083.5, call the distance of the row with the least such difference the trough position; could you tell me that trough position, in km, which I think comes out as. 1082 km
